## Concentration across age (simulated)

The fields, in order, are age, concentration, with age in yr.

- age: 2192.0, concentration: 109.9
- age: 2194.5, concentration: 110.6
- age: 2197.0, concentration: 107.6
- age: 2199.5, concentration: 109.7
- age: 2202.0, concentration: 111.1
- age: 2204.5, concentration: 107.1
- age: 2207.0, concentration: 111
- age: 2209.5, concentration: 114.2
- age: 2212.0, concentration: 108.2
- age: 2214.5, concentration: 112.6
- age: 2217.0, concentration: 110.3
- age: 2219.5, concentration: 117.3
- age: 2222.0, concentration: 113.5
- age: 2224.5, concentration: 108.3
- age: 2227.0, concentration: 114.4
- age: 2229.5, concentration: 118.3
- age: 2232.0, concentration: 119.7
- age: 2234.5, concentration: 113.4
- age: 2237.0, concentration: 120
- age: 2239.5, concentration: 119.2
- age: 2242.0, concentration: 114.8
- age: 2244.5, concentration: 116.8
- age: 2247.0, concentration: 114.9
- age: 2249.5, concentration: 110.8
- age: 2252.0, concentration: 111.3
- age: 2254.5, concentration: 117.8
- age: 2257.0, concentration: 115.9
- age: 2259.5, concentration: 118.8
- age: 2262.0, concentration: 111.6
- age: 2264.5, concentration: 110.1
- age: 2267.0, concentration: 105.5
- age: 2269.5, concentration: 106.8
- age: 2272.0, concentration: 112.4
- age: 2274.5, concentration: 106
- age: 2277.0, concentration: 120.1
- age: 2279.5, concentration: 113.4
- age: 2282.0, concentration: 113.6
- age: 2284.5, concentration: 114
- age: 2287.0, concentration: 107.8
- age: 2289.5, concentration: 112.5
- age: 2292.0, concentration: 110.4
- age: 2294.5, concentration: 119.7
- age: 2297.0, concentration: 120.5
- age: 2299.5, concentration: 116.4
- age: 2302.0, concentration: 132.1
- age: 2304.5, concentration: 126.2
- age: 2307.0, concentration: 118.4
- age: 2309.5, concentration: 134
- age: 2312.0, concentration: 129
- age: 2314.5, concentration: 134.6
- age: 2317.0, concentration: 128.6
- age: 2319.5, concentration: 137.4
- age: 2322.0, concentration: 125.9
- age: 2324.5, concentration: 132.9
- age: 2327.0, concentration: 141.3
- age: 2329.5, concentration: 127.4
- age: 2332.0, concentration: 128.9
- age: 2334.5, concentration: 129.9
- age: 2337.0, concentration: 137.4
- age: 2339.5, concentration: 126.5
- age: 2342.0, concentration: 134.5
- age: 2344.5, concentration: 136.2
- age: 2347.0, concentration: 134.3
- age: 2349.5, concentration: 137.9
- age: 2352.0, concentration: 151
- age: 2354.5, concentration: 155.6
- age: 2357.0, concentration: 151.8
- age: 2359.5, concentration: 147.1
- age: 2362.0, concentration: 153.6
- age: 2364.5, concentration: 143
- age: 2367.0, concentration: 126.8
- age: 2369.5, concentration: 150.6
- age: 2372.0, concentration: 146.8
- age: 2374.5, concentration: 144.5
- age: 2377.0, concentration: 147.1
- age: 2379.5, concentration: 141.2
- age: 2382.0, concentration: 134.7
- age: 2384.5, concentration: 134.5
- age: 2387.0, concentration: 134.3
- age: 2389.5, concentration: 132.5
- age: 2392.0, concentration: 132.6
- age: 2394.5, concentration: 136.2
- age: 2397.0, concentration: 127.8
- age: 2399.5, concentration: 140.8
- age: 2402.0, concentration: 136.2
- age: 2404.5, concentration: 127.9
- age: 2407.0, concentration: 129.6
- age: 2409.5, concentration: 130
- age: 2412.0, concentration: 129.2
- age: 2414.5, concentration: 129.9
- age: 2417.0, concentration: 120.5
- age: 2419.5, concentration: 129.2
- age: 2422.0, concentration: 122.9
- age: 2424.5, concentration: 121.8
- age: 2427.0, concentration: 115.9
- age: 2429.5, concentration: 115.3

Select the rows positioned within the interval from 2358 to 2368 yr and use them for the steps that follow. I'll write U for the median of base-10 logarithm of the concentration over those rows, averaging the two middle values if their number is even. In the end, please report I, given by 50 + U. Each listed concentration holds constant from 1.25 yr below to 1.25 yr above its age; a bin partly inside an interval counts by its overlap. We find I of 52.2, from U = 2.16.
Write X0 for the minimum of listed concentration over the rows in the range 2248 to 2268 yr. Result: 105.5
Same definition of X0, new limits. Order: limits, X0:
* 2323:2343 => 126.5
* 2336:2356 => 126.5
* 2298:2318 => 116.4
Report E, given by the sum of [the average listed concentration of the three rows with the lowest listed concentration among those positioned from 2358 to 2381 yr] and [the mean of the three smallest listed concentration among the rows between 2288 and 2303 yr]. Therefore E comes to 250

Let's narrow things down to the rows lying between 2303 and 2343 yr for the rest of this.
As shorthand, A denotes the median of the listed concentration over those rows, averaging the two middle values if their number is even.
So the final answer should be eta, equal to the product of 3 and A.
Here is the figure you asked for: 388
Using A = 129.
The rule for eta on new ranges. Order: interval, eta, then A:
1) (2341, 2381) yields 437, 146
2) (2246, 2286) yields 339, 113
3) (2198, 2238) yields 339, 113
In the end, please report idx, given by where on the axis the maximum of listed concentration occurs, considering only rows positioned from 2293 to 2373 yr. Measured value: 2354.5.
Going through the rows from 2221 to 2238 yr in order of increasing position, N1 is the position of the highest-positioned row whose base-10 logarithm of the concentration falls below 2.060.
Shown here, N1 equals 2234.5 yr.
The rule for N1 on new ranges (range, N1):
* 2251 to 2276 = 2274.5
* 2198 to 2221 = 2217.0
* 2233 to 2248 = 2242.0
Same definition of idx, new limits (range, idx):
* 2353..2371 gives 2354.5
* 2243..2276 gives 2259.5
